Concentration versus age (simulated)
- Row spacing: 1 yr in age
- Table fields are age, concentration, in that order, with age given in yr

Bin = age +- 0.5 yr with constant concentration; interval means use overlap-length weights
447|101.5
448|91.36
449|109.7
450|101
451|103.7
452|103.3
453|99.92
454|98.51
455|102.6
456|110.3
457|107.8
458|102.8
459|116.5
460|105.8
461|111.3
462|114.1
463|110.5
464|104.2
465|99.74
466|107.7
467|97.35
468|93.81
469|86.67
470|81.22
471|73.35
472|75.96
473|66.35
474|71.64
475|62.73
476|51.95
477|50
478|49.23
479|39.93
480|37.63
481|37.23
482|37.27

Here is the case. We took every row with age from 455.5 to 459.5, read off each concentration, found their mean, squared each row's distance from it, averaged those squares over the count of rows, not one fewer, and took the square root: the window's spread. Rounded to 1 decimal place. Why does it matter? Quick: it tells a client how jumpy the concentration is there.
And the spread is 4.9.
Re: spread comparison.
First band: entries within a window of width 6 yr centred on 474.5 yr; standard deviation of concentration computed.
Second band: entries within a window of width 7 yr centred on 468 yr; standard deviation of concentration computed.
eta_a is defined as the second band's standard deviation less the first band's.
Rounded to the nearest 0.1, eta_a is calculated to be 1.3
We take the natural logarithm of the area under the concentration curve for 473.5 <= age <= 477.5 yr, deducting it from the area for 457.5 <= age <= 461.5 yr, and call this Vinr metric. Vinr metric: 431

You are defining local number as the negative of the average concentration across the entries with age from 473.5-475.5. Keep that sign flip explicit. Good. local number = -67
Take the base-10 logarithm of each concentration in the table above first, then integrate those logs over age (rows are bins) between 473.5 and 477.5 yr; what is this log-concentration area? 7.1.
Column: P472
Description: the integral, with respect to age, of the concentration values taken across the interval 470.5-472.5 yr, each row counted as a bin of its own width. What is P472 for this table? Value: 149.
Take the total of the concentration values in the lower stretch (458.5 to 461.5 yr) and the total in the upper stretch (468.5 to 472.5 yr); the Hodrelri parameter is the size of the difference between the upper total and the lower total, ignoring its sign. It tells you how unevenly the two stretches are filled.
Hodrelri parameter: 16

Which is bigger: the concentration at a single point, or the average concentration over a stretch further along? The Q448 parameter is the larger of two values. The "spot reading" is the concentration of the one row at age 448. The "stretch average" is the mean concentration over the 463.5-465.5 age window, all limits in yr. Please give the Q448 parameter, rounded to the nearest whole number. 102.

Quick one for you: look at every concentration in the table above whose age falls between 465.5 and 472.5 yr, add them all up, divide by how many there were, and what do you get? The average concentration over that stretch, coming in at 88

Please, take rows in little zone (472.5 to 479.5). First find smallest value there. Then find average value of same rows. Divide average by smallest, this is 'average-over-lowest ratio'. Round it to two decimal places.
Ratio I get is 1.40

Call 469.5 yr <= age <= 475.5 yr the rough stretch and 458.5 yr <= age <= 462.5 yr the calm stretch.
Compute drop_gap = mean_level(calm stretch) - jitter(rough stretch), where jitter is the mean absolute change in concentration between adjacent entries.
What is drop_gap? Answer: 105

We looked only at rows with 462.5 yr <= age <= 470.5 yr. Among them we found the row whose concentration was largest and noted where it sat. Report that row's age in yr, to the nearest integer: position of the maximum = 463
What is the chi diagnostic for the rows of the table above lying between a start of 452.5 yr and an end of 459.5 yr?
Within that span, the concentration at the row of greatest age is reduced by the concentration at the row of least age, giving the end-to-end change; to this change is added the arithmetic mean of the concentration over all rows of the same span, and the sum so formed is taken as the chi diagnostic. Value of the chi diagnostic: 122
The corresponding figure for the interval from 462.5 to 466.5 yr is 103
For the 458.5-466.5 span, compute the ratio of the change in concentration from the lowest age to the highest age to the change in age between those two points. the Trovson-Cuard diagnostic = -1.3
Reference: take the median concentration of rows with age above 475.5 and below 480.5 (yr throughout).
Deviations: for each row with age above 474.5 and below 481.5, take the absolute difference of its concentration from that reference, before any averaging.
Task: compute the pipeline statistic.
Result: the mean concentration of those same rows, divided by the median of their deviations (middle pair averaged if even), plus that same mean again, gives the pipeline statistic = 52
